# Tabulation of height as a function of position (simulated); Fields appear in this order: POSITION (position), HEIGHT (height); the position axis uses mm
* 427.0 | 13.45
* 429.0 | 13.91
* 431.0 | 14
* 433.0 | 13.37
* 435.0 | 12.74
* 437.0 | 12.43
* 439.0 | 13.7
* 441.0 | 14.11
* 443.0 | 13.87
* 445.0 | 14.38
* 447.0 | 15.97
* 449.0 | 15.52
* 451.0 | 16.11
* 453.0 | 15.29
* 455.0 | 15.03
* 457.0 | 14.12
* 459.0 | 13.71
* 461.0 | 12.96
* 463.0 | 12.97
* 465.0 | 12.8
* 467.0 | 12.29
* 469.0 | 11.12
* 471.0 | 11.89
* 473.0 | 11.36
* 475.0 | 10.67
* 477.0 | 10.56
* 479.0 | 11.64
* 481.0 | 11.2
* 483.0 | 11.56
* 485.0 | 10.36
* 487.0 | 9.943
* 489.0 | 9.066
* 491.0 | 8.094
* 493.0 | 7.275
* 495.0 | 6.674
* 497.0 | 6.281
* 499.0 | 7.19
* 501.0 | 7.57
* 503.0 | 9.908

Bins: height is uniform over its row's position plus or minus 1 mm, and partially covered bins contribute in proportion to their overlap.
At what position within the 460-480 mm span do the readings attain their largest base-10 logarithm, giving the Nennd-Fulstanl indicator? 463.0 mm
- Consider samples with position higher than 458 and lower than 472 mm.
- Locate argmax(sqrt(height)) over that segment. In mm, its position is 459.0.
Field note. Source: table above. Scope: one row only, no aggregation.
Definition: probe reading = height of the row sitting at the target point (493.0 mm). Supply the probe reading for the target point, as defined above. 7.275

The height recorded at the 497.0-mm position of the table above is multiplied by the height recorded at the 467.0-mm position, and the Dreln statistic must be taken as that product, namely 77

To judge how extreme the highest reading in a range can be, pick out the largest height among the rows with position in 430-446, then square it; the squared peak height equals 207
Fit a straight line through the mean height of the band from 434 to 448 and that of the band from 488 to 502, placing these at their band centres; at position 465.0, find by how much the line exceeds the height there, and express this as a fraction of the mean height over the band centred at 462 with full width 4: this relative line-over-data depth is -0.14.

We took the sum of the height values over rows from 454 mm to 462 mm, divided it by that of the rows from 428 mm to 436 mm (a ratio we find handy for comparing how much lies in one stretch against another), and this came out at 1.03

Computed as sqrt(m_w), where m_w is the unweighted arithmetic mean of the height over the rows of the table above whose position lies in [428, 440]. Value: 3.7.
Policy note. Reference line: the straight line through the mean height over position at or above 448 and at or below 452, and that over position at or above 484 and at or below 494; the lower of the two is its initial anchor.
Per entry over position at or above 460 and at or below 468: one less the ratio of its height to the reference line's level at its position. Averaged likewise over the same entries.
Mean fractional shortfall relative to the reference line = 0.044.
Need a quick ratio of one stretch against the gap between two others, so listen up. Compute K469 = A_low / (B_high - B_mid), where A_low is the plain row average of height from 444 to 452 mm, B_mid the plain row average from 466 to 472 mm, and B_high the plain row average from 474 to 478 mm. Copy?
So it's -13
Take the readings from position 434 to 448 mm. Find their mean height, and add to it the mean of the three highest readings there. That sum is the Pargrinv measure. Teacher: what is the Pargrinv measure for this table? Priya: 28.7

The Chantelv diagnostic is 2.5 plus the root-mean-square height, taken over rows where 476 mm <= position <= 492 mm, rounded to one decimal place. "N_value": 12.9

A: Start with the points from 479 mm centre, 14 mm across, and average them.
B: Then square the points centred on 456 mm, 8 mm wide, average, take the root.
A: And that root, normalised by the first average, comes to 1.32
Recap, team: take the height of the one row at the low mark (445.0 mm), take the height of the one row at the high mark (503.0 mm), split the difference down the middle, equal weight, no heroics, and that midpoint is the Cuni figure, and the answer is 12.1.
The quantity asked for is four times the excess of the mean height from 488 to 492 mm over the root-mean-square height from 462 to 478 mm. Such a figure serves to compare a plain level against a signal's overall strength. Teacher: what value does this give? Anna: -13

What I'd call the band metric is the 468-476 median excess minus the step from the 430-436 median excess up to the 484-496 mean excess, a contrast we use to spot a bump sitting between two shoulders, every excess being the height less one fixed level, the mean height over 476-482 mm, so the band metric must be 4.9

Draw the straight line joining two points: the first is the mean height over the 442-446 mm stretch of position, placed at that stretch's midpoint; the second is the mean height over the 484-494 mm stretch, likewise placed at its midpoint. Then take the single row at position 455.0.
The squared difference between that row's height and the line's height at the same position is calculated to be 4.7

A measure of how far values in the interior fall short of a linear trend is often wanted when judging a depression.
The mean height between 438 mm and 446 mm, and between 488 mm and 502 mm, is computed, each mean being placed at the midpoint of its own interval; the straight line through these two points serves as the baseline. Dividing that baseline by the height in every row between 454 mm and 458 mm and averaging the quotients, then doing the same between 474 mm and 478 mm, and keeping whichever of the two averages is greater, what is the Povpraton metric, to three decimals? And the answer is 0.924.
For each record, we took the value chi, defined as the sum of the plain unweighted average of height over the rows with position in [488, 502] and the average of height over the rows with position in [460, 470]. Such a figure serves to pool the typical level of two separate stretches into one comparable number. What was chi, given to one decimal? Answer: 19.9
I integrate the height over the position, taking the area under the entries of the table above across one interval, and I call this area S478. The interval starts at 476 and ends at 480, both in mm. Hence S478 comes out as 44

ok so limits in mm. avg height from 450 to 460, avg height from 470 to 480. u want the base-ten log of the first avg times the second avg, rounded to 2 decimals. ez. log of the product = 2.22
